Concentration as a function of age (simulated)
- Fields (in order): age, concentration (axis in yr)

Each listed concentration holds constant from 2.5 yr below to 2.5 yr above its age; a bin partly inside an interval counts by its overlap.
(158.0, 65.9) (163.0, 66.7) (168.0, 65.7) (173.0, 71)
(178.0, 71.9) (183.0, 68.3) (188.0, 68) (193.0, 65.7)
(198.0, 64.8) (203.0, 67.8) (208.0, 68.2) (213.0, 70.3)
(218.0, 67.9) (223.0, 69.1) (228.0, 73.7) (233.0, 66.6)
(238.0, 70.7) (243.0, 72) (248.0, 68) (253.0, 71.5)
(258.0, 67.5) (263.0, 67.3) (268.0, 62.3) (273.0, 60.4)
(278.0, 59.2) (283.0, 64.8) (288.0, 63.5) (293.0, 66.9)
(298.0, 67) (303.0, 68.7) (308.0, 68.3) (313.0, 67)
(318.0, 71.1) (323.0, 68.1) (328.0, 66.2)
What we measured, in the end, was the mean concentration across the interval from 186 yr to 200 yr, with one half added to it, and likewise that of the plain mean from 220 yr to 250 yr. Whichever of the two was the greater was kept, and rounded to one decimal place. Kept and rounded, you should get 70.0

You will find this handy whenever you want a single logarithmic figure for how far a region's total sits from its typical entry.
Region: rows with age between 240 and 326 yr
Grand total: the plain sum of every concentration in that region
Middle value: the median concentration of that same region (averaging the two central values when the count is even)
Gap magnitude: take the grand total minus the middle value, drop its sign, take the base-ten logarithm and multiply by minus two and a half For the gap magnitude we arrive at -7.6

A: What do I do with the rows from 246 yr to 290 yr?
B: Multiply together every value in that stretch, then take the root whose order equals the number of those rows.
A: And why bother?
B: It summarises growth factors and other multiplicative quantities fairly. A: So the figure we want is 65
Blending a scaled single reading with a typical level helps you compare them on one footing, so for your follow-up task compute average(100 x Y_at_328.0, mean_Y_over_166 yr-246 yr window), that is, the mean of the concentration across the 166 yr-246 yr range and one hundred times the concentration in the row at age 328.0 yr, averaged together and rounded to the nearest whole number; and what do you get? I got 3344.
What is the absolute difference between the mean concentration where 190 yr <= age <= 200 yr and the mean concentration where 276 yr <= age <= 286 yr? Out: 3.2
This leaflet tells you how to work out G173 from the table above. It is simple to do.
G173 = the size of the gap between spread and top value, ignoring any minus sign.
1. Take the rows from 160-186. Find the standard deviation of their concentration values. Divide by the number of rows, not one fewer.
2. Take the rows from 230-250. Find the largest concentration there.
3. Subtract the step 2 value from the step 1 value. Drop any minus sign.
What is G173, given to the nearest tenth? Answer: 69.6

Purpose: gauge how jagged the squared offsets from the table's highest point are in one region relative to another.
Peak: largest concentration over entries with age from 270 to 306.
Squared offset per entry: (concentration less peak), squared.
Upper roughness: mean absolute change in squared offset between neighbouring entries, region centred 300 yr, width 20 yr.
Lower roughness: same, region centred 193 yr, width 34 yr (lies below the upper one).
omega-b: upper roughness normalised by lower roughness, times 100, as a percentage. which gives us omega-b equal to 17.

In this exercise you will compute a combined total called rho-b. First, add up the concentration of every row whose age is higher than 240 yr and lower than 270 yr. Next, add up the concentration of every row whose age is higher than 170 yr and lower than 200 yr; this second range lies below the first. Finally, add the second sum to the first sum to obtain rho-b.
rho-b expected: 818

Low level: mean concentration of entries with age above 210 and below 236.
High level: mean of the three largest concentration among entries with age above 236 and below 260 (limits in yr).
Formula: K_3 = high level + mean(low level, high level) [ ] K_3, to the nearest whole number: 142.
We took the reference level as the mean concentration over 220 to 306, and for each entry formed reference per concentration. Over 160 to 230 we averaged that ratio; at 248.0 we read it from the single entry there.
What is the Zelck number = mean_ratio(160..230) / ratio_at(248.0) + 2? 2.99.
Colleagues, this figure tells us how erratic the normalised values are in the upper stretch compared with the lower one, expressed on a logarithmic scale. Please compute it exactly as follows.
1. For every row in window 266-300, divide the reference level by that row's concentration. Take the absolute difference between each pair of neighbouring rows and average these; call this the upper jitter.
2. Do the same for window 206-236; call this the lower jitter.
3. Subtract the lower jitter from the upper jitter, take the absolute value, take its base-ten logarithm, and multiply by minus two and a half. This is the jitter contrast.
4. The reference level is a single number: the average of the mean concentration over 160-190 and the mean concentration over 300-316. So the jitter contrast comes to 5.1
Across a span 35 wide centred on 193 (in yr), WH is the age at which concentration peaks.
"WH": 178.0 yr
